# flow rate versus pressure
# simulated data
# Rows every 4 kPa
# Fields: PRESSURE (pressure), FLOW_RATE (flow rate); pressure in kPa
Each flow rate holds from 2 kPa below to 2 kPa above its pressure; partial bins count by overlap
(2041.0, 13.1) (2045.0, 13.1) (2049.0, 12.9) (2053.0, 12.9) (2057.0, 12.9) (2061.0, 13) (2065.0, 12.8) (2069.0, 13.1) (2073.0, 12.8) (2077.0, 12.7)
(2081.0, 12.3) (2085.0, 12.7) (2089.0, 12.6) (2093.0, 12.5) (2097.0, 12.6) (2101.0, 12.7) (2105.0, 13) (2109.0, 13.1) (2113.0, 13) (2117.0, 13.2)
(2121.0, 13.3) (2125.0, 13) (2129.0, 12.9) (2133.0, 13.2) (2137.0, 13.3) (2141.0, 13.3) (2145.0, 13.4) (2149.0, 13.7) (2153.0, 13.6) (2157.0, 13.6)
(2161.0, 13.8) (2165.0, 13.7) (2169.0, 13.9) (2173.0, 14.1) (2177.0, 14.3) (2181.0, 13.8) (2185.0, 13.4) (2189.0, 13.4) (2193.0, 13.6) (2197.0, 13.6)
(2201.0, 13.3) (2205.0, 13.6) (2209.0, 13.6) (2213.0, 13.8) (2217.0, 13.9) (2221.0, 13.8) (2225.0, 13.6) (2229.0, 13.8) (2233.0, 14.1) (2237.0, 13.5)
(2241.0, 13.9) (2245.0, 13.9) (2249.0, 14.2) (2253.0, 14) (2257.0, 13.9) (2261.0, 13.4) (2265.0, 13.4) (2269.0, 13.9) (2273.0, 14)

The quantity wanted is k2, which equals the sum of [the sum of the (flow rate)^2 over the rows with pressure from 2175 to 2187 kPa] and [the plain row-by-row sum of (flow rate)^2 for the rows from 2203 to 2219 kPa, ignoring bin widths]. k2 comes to 1328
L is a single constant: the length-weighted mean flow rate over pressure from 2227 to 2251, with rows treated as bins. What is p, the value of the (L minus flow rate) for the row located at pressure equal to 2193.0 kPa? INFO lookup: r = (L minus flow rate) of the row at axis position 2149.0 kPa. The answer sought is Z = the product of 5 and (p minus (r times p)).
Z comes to 1.2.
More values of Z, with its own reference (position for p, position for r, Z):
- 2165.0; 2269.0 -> 1.0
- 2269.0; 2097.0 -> 0.0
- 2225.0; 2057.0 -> 0.0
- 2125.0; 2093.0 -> -1.8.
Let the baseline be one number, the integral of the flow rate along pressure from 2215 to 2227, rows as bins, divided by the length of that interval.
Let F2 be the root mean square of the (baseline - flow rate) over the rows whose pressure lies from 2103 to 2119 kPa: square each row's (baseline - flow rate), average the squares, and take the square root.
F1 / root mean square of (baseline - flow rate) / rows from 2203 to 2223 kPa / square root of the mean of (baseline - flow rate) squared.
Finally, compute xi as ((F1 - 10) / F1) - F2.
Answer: -81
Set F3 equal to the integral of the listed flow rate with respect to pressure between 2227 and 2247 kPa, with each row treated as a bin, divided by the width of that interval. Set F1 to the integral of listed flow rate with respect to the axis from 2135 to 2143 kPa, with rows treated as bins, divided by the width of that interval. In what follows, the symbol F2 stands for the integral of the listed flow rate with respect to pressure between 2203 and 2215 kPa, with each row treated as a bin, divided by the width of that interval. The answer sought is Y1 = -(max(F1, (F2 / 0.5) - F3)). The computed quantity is -13.5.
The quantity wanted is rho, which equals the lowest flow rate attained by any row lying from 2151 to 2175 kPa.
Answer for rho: 13.6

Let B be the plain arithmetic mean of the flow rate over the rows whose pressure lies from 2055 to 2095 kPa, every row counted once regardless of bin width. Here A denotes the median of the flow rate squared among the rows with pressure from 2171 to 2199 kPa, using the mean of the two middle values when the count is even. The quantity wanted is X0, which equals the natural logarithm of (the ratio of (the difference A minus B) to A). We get -0.0714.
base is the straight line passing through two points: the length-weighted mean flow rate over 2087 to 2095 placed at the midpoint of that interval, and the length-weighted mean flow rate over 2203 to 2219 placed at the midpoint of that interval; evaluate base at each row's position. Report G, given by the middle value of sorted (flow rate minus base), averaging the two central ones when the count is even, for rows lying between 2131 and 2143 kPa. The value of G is 0.26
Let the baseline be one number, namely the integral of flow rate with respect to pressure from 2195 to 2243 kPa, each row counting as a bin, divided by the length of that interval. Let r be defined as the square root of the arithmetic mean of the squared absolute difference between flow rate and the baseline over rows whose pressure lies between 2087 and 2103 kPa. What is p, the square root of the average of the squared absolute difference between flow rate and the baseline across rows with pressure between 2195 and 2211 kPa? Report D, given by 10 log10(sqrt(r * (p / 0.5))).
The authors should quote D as -1.5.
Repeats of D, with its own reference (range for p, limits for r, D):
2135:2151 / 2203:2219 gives -5.3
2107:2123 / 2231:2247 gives -2.6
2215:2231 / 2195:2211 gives -6.2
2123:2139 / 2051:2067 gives 0.0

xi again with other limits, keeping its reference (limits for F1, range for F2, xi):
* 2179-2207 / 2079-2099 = -35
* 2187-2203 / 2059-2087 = -31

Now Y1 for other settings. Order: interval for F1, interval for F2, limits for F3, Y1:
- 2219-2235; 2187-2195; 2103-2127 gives -13.9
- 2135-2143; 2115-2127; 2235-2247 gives -13.3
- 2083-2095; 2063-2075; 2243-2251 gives -12.6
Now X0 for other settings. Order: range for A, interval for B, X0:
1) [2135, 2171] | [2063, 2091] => -0.0712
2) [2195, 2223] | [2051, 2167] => -0.0732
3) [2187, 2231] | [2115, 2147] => -0.0740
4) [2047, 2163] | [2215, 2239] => -0.0851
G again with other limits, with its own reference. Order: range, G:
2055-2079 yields 0.59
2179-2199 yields 0.01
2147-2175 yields 0.56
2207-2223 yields 0.02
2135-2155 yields 0.32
